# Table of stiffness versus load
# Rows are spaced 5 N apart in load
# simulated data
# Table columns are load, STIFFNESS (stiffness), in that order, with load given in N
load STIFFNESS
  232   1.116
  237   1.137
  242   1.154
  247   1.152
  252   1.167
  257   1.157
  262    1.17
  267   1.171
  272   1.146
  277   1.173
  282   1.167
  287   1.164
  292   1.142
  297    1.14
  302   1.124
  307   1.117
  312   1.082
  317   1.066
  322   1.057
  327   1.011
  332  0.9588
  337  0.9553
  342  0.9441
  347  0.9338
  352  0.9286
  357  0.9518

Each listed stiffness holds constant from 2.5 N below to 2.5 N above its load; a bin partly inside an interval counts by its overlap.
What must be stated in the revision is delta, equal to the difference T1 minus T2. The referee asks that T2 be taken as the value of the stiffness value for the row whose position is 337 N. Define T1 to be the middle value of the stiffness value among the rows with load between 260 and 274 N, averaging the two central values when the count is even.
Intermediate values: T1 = 1.17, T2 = 0.9553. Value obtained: 0.21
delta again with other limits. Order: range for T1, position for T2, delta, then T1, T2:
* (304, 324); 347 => 0.14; 1.07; 0.9338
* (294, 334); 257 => -0.08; 1.07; 1.157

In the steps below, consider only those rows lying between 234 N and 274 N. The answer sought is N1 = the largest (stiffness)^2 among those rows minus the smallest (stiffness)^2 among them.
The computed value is 0.08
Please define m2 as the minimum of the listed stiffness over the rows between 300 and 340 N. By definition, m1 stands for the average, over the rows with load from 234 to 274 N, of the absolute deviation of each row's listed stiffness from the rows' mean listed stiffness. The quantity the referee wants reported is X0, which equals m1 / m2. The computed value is 0.010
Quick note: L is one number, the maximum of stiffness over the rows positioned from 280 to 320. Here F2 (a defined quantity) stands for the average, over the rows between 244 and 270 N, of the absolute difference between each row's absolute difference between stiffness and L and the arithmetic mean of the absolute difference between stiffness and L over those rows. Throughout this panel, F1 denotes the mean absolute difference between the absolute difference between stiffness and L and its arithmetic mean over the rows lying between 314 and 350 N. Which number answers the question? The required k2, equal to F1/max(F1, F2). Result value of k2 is 1.00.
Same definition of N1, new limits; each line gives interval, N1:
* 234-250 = 0.04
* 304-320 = 0.11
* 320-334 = 0.20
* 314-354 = 0.27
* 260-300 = 0.08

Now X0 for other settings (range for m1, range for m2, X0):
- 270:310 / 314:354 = 0.017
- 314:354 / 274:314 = 0.044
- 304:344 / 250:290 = 0.049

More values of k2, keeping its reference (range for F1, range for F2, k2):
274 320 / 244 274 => 1.00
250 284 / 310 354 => 0.10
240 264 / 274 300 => 0.49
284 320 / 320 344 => 0.68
